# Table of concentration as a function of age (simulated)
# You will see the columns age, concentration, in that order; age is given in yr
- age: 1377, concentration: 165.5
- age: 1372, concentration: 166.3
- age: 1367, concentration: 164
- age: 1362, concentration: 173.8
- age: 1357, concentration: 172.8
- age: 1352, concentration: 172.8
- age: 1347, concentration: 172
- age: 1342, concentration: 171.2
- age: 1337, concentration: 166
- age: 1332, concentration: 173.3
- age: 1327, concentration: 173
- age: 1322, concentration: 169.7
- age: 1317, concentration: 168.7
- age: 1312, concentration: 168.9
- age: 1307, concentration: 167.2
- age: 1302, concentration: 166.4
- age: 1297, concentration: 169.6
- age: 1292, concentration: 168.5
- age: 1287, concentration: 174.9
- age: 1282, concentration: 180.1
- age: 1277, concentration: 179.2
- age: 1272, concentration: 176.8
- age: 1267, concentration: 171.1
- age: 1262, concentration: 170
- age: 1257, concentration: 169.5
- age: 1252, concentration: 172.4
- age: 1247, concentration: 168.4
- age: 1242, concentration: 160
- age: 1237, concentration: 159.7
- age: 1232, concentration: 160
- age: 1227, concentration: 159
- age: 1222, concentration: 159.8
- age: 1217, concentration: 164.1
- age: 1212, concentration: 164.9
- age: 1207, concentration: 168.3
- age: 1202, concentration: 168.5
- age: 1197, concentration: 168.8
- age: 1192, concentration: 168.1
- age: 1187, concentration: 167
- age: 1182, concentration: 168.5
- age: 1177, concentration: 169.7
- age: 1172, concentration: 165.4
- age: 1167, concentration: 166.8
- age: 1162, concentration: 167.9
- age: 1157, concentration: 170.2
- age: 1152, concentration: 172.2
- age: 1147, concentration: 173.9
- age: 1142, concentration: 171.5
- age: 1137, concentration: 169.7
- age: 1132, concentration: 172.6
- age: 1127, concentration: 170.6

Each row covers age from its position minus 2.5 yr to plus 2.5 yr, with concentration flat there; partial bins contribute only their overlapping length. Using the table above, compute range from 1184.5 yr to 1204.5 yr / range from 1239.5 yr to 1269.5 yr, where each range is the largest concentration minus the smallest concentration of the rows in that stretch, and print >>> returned 0.1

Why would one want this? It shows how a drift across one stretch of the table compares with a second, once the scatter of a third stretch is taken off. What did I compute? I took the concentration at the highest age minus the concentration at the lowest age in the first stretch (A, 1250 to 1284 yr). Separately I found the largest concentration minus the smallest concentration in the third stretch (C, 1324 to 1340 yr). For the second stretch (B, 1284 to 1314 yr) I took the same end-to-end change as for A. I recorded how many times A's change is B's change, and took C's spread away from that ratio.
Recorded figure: -8.6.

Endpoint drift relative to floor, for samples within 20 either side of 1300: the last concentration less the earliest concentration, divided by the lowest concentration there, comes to -0.07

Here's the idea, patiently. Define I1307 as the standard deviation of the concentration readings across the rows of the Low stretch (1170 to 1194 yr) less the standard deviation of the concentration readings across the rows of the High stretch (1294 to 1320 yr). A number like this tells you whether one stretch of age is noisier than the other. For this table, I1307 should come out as 0.3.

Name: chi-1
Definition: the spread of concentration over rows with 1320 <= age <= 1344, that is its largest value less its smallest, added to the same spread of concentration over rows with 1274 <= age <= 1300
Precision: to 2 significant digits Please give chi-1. 19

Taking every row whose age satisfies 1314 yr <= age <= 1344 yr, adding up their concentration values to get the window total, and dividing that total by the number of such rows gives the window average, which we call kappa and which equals 170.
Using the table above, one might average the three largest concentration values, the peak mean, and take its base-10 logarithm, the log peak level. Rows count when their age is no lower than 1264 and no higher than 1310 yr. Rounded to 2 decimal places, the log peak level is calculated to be 2.25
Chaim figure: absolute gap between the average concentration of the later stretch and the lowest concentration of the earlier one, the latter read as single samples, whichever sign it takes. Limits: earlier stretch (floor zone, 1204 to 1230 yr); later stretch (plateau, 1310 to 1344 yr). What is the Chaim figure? 11.1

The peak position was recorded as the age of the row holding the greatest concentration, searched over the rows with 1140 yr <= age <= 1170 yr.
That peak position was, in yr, 1147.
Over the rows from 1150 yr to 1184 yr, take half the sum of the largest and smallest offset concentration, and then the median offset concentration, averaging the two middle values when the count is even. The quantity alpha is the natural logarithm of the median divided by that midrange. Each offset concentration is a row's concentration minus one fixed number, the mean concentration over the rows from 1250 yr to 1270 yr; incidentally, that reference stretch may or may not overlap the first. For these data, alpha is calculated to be 0.1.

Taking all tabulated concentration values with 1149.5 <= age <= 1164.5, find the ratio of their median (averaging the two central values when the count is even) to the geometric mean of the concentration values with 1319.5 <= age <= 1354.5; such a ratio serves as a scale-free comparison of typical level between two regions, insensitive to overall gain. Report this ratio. 0.99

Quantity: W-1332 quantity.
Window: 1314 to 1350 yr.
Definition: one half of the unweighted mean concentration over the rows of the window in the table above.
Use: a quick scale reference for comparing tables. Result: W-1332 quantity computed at 85.3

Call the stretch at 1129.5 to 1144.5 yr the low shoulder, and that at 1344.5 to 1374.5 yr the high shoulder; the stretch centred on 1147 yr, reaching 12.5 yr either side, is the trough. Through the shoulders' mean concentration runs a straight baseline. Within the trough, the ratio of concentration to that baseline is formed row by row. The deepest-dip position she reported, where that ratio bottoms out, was 1137 yr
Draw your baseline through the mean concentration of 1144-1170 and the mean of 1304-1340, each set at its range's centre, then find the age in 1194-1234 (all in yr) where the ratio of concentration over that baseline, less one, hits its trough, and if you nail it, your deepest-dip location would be 1227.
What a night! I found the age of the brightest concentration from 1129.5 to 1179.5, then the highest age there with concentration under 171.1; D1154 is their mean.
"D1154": 1162.0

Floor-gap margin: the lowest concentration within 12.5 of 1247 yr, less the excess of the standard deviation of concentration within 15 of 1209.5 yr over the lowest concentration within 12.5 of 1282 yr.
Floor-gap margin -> 325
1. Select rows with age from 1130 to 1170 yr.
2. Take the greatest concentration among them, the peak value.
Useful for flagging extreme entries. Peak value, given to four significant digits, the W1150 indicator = 173.9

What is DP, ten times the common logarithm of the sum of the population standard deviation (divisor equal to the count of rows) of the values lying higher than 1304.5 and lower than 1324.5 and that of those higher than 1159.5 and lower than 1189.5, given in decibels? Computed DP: 4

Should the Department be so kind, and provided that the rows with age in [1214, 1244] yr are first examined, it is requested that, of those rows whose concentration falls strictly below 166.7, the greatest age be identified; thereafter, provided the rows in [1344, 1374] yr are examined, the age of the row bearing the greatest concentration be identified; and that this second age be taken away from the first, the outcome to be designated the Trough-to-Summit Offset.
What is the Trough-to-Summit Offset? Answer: -120 yr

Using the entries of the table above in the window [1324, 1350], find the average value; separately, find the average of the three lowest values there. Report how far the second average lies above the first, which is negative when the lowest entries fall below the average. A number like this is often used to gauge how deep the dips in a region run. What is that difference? -1.4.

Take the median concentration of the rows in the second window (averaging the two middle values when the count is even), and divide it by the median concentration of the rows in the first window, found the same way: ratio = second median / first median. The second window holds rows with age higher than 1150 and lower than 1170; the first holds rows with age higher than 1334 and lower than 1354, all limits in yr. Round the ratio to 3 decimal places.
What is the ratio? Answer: 0.985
